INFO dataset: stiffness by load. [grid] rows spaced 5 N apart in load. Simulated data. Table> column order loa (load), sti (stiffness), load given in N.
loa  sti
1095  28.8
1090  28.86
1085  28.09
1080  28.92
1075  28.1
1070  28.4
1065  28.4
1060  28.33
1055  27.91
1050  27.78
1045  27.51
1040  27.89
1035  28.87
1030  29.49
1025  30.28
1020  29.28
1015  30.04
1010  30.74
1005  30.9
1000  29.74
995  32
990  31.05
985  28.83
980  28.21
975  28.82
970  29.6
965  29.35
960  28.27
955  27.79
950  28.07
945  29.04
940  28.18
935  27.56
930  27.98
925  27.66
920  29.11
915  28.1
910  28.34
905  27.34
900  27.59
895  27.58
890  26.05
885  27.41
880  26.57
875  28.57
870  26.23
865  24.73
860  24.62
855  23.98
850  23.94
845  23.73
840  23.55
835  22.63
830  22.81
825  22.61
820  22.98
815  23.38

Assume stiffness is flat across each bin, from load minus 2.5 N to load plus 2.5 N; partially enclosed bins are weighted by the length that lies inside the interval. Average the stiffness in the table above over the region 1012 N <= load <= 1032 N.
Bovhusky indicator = 29.8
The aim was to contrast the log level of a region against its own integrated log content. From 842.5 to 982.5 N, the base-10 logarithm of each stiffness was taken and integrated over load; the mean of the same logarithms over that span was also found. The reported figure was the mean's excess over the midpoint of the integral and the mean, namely -100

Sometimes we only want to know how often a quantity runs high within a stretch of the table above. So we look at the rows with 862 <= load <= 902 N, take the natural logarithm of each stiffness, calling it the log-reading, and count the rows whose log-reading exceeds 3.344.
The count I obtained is 1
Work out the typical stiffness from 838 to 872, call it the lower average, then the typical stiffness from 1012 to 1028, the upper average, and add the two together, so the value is 54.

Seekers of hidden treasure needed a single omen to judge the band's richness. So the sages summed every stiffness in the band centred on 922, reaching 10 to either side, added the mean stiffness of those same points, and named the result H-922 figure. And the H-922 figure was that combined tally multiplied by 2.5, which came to 353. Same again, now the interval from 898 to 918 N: 348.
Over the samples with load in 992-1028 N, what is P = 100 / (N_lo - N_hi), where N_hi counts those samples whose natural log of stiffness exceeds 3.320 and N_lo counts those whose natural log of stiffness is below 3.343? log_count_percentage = -14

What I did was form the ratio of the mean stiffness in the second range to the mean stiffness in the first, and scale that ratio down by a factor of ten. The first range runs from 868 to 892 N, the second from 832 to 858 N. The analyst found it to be 0.087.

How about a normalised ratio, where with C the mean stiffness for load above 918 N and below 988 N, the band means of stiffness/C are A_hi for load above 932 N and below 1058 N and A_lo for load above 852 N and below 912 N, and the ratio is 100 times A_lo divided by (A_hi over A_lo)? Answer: 85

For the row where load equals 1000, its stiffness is 29.74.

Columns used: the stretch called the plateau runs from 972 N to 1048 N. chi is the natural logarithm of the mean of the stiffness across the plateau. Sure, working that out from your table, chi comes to 3.39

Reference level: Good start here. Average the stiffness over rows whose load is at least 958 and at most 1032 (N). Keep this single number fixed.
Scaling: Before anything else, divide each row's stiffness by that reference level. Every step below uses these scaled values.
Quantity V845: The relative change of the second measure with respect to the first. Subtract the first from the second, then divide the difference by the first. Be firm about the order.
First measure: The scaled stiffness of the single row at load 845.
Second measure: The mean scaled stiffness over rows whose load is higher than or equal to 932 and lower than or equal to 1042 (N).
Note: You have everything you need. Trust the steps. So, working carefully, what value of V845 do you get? 0.23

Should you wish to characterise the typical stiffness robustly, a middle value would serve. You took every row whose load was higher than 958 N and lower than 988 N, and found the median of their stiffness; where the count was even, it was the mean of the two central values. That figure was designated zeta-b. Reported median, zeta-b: 28.8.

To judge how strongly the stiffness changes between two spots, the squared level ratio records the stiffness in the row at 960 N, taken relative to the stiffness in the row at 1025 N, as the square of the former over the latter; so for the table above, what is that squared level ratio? 0.87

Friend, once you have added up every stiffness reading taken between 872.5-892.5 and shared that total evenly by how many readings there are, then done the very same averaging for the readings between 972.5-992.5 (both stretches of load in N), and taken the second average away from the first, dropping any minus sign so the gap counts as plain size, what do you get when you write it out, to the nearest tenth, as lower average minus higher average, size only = 2.1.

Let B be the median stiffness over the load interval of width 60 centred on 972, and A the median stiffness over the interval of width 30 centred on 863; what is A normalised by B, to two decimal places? 0.85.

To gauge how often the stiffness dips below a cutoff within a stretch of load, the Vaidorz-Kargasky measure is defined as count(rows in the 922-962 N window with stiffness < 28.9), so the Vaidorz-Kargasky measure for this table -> 7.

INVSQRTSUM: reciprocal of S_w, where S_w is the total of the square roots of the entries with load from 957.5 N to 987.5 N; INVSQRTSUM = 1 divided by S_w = 0.0310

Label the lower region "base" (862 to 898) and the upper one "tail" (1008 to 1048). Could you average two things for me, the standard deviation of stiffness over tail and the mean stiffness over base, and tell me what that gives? 13.9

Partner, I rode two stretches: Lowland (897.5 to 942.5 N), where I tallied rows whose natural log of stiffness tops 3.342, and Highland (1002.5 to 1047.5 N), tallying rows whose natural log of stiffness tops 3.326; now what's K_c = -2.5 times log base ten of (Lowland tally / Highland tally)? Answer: 1.5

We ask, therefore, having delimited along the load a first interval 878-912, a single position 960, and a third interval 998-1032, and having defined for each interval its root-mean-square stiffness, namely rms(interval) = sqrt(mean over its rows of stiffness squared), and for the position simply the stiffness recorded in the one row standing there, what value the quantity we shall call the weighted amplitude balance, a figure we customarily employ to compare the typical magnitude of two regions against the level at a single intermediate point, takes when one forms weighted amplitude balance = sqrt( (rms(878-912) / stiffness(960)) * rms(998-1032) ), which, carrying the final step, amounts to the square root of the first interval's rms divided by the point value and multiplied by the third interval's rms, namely 5.4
